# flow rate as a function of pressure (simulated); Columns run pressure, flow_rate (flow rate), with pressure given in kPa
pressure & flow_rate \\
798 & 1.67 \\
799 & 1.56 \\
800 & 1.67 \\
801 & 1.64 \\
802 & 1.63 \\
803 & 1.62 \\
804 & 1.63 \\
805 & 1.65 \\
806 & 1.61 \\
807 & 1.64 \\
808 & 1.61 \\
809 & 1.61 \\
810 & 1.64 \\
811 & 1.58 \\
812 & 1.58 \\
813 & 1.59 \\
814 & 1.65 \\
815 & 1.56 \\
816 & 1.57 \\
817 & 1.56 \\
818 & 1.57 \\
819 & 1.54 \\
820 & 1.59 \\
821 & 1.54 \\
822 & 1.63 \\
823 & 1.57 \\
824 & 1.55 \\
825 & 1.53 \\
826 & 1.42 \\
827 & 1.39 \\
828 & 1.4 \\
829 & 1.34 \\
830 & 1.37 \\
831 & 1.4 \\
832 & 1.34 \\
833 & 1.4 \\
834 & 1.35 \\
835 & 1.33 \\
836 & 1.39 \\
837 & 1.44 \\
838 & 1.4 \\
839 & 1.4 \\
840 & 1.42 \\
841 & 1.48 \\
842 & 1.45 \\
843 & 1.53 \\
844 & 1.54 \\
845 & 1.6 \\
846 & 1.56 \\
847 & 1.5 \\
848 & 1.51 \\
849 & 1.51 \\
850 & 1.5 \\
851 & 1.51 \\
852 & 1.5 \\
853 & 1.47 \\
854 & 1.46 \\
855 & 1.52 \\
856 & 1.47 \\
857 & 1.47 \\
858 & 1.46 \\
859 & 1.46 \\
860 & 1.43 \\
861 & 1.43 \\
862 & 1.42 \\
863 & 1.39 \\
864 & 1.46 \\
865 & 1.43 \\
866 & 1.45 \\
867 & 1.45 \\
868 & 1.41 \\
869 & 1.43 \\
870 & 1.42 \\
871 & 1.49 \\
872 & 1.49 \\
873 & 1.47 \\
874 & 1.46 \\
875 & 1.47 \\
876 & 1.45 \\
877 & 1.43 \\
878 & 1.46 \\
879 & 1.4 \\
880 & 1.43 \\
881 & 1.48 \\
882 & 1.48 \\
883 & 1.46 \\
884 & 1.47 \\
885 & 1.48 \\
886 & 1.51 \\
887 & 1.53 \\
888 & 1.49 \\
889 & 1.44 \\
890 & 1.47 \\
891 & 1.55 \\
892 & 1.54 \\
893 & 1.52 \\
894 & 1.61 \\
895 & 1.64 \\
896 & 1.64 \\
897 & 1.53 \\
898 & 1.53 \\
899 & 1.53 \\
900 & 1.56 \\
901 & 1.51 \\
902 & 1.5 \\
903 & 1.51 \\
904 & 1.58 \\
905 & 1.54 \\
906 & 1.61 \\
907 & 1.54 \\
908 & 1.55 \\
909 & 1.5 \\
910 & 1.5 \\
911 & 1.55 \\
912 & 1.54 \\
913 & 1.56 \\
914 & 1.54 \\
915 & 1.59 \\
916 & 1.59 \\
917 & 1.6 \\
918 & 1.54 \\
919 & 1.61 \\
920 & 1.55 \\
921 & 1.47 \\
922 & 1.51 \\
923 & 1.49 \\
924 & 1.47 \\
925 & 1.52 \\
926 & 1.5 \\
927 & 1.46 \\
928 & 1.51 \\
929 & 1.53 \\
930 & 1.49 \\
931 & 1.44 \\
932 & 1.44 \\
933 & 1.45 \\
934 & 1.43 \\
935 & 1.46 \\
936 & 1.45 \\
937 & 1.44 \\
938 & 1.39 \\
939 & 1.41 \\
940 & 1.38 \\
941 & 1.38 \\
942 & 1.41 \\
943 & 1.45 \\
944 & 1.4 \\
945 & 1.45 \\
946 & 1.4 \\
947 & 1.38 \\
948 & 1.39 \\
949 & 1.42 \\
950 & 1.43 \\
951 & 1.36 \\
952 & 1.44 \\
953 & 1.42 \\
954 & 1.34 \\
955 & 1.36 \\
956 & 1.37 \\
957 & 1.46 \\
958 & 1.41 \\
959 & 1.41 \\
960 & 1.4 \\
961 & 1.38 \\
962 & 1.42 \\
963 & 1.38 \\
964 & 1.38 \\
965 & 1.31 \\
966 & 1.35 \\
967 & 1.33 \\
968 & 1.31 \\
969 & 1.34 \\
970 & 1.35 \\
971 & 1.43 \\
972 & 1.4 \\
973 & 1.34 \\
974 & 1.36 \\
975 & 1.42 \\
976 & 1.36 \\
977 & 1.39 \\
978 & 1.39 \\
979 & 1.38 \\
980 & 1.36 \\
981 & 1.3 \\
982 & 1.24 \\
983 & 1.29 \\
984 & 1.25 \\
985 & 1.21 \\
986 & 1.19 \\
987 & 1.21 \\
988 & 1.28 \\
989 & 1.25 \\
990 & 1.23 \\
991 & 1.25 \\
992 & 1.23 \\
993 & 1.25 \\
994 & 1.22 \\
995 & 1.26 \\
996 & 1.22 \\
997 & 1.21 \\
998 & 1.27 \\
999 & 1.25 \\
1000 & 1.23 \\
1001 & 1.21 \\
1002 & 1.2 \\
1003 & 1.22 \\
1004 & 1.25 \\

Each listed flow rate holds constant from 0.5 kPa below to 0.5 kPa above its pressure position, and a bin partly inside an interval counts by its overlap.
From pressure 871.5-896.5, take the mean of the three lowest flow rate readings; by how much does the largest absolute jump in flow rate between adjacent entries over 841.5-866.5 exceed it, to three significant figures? -1.34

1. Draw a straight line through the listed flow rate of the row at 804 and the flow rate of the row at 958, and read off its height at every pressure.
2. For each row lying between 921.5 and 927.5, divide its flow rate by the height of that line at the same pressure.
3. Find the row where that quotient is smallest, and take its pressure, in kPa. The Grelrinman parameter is 927 kPa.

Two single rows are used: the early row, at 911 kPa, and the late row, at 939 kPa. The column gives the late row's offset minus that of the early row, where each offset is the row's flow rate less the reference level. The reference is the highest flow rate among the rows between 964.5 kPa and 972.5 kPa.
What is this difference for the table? -0.14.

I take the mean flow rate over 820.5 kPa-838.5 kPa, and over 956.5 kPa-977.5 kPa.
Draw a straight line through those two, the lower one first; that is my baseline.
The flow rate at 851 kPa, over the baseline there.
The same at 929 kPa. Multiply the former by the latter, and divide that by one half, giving 2.33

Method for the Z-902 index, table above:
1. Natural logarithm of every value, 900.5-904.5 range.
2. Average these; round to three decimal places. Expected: 0.422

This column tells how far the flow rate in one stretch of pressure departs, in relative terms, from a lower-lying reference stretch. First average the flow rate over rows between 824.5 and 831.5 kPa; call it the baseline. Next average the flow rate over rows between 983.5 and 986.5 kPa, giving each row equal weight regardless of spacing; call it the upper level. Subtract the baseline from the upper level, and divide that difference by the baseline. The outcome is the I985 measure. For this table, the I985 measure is -0.14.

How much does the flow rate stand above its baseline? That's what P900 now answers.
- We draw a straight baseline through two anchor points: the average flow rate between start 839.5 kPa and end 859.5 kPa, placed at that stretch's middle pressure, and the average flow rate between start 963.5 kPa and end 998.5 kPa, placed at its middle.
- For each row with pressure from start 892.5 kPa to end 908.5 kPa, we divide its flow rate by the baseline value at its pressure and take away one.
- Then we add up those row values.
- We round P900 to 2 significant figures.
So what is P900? 1.5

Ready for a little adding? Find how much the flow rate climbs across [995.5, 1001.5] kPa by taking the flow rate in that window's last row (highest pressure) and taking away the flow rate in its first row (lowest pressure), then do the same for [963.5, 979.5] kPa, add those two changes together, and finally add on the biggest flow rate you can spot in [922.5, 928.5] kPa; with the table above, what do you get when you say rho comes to 1.51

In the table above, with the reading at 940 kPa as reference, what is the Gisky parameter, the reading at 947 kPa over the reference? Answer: 1.00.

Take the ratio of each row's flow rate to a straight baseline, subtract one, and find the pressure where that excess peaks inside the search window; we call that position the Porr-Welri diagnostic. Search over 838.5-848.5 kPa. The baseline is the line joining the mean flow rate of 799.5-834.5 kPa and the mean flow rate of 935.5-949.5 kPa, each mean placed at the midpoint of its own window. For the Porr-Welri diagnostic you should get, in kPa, 845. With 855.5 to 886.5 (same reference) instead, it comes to 886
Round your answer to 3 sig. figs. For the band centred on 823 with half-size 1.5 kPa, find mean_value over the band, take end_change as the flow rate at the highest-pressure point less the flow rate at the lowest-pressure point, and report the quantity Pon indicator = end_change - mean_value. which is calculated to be -1.66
